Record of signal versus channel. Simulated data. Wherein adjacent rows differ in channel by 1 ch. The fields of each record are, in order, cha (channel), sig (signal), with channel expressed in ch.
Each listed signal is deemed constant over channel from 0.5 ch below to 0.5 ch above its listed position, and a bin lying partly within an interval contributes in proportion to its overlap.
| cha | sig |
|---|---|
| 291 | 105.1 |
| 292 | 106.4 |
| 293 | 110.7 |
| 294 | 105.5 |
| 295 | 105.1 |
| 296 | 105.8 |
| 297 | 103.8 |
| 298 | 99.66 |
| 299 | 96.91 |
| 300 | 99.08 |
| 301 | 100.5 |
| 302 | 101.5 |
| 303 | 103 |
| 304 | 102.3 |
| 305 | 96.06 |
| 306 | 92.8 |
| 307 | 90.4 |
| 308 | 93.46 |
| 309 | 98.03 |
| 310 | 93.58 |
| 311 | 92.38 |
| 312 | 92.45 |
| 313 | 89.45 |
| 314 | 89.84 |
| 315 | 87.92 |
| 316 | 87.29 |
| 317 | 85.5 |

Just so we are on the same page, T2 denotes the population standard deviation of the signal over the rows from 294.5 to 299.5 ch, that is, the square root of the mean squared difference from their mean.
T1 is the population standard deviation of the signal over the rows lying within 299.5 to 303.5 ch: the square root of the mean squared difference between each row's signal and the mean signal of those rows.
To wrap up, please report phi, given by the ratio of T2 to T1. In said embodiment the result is 2.4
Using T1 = 1.4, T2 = 3.42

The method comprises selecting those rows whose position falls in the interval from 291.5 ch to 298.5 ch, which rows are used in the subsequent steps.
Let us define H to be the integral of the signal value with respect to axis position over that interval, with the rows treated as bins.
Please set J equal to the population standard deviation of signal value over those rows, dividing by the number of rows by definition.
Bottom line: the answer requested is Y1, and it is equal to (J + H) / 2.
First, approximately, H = 737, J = 3.0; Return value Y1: 370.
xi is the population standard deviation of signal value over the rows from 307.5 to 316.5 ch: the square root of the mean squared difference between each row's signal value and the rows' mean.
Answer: 3.16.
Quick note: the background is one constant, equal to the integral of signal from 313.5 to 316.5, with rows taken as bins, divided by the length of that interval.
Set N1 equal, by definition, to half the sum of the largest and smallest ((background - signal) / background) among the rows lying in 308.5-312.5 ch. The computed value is -0.08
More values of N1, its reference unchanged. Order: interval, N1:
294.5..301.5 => -0.15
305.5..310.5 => -0.07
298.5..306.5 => -0.11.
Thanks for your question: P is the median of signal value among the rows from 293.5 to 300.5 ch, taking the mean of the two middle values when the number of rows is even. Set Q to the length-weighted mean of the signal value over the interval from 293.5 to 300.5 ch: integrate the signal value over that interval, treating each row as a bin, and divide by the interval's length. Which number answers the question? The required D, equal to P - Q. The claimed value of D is 1.5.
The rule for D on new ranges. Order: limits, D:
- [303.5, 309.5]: -0.7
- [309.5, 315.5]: 0.2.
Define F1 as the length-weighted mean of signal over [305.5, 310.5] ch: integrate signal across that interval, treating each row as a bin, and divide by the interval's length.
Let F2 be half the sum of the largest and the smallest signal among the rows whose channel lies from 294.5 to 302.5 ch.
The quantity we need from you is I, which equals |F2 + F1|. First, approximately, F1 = 94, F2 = 101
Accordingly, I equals 195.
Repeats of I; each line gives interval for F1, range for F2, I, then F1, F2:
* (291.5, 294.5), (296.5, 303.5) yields 208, 108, 100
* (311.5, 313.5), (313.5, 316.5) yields 180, 91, 89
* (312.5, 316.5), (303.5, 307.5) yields 185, 89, 96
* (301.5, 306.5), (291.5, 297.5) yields 206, 99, 107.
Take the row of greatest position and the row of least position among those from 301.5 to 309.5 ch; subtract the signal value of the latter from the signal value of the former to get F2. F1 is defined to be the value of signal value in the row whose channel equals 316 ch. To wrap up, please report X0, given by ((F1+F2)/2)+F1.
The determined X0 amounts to 129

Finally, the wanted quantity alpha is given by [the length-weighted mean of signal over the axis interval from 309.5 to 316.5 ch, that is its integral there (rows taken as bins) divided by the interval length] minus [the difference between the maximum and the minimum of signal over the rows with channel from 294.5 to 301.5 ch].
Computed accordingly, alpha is 82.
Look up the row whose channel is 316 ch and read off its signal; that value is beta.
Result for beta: 87.29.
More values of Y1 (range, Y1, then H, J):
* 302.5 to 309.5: 340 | 676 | 4.4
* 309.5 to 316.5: 318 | 633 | 2.2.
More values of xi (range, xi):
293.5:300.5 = 3.36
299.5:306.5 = 3.42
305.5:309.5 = 2.76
